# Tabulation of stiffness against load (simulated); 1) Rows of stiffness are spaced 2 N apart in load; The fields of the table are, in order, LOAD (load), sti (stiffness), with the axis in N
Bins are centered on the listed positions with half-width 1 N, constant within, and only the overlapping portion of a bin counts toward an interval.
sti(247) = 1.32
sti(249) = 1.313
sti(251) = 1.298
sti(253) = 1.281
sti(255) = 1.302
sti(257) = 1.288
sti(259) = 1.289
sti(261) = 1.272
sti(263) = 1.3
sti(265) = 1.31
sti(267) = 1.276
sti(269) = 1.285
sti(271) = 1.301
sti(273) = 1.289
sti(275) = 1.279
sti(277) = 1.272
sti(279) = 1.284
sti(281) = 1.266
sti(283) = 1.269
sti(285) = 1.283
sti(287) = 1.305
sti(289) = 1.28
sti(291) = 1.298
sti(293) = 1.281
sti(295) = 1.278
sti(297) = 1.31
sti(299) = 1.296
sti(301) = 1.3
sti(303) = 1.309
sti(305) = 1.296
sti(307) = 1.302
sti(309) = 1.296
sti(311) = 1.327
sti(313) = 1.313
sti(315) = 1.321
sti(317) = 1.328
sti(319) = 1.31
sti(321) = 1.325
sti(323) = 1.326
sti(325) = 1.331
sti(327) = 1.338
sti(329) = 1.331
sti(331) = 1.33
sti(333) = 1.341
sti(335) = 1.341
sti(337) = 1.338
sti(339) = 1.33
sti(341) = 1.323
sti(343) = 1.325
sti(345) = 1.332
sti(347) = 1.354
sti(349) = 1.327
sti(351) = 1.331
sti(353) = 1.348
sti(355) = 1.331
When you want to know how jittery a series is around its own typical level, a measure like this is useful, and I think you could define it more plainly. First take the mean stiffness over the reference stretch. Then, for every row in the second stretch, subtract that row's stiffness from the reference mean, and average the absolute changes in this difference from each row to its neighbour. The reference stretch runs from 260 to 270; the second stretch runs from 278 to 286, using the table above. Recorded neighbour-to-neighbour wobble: 0.0117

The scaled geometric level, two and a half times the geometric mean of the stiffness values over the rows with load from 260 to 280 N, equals 3.22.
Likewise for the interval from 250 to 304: 3.22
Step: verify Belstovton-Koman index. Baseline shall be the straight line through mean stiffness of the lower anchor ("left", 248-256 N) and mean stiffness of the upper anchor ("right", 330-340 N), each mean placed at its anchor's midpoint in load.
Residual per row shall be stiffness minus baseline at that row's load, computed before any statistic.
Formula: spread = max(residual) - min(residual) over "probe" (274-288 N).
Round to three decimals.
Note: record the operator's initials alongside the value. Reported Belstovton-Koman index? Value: 0.036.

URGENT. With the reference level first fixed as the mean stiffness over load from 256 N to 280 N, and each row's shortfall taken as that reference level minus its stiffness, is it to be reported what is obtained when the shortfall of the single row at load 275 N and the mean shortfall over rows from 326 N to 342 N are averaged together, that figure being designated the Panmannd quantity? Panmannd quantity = -0.0194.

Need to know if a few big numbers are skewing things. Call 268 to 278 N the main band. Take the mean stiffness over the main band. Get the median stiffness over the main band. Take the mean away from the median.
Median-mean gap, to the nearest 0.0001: -0.0002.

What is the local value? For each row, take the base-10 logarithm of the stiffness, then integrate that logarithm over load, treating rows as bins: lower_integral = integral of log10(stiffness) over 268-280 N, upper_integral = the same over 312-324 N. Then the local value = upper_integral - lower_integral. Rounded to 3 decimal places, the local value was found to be 0.142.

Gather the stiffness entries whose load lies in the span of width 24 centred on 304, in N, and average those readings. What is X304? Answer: 1.30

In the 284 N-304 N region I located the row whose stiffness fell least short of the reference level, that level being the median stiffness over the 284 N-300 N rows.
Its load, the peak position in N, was 297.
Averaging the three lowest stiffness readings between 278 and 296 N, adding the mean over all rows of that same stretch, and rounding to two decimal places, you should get 2.55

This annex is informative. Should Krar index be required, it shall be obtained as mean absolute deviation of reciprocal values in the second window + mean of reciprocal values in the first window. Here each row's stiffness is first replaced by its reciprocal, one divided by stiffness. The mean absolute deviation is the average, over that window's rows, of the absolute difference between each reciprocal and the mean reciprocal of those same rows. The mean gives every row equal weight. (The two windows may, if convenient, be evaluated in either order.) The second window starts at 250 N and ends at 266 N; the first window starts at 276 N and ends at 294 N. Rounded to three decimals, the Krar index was 0.786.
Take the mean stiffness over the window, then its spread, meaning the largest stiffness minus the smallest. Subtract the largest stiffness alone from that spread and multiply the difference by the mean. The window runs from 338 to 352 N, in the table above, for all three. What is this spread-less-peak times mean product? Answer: -1.76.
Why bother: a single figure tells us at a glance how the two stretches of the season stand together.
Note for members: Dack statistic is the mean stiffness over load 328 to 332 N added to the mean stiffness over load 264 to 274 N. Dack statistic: 2.62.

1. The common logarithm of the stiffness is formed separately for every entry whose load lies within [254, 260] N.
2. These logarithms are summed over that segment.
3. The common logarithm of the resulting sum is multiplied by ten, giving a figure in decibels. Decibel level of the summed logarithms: -4.8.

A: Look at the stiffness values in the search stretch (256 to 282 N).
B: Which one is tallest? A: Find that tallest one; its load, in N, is 265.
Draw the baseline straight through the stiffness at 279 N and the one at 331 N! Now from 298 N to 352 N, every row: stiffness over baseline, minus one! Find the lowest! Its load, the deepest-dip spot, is 349 N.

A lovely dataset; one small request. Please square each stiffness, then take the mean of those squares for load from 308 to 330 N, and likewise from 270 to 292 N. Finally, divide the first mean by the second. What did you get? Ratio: 1.06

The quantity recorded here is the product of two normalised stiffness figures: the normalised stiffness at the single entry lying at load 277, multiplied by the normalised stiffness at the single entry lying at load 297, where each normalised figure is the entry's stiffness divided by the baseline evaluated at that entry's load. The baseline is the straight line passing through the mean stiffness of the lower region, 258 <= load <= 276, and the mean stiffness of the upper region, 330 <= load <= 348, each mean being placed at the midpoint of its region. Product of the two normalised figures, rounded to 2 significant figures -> 0.98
